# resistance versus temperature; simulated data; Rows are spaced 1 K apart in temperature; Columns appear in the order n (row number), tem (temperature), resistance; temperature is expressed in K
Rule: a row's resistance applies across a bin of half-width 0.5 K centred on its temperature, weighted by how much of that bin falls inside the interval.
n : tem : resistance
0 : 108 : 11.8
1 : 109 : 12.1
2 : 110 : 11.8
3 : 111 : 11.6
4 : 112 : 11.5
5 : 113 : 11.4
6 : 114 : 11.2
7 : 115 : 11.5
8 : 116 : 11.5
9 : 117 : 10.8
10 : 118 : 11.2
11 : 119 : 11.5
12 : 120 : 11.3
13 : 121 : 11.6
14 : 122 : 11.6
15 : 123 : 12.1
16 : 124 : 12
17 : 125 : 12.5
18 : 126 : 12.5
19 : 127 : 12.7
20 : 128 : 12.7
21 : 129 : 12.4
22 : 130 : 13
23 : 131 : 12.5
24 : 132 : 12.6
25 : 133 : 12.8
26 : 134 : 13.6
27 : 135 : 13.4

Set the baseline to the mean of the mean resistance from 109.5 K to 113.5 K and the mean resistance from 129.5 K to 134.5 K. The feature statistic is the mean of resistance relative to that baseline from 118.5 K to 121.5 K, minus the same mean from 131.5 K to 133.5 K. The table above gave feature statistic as -1.2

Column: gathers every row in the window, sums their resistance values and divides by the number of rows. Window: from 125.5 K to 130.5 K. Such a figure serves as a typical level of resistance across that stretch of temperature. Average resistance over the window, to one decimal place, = 12.7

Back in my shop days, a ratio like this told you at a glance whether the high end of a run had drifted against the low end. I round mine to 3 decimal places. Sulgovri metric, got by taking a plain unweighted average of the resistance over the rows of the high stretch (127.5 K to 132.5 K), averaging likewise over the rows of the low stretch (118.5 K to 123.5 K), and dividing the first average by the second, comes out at 1.088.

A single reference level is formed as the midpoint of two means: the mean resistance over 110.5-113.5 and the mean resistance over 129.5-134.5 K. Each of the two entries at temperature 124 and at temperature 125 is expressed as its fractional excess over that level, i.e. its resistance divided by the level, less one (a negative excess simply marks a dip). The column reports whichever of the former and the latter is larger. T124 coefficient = 0.025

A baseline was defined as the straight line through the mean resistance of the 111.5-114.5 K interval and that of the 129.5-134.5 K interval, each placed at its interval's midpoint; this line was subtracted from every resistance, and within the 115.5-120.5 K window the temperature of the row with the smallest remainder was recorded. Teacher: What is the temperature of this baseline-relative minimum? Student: 117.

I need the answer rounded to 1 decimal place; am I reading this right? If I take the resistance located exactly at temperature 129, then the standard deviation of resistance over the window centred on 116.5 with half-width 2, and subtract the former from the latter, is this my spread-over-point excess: -12.1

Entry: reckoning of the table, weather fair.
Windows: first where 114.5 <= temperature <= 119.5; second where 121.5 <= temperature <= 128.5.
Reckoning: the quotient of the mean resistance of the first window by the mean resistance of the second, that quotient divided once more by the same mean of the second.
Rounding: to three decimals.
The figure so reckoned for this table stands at 0.075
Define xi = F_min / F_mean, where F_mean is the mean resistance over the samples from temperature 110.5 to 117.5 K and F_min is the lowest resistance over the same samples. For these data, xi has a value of 0.951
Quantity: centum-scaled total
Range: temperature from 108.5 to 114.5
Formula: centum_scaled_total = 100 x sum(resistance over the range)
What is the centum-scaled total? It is 6960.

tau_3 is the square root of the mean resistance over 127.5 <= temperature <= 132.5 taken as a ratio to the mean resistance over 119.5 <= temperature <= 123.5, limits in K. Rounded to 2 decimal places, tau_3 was 1.04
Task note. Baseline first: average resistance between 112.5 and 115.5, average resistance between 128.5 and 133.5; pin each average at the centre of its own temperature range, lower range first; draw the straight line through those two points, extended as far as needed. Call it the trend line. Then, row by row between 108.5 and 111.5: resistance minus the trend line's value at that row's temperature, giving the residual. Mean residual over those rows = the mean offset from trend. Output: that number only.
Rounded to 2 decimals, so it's 0.77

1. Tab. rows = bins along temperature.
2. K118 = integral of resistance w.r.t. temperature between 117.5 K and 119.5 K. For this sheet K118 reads 23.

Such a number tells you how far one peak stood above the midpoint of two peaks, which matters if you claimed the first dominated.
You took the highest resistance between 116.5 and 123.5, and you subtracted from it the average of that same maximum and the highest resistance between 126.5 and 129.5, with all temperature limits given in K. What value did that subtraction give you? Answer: -0.3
